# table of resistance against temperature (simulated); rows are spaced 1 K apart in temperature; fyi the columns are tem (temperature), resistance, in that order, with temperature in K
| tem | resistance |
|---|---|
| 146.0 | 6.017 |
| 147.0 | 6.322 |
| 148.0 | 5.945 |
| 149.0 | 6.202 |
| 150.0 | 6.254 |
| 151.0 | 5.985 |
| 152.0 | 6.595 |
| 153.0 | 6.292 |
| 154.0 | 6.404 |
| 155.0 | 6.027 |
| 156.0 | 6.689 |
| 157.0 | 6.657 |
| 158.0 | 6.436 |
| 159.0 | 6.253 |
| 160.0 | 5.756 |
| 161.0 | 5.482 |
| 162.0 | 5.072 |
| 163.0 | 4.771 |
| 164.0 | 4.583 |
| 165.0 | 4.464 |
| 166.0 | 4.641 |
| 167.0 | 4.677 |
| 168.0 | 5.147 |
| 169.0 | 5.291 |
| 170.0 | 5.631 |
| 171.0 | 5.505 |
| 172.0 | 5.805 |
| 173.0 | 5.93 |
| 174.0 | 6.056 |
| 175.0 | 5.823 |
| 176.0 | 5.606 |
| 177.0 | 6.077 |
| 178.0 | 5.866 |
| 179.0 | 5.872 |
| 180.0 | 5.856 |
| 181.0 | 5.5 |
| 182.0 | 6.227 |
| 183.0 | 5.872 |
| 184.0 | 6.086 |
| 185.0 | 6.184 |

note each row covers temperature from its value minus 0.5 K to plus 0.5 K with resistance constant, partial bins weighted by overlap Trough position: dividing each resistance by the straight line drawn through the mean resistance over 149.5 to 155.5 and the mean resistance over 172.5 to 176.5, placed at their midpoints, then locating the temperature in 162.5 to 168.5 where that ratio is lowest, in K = 165.0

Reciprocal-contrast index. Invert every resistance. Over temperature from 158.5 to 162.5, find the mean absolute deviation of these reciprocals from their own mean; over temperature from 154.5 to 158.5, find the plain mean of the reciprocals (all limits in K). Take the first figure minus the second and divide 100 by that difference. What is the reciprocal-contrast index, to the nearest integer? -696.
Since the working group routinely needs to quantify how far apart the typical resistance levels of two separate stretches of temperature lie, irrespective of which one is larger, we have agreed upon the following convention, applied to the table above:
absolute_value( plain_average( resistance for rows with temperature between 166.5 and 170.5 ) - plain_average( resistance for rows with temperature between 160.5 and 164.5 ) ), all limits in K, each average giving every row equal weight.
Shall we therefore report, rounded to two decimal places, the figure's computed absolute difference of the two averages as 0.21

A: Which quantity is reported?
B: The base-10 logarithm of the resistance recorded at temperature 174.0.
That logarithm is 0.782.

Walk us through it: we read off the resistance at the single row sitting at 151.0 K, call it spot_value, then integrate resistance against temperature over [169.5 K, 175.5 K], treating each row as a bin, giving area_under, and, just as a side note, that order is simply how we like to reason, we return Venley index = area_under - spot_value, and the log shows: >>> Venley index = 28.8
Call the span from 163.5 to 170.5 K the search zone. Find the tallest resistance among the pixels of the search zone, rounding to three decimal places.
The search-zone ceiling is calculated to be 5.631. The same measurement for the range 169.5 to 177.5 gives 6.077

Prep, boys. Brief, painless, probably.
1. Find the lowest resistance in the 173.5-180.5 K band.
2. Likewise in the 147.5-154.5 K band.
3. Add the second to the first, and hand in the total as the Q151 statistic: 11.6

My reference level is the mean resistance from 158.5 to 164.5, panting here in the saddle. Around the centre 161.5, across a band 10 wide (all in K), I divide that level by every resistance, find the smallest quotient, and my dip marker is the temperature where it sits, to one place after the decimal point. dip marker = 157.0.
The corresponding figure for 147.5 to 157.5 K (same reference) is 156.0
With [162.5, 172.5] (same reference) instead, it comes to 172.0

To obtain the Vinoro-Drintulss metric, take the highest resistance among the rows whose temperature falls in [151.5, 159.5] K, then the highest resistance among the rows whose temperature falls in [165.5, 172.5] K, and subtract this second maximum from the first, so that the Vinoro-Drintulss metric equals 0.88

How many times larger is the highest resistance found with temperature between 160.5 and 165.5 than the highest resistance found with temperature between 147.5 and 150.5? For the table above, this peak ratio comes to 0.88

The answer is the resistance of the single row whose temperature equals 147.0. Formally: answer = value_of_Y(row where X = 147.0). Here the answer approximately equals 6.322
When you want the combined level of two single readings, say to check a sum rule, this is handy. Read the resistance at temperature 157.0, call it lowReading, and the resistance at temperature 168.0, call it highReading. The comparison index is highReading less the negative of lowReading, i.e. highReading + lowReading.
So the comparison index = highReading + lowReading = 11.8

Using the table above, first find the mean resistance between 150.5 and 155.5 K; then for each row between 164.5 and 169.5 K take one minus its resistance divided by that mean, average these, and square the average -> 0.0512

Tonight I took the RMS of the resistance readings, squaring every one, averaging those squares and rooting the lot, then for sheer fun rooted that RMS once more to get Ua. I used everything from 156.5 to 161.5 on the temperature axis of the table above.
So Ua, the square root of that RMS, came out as 2.48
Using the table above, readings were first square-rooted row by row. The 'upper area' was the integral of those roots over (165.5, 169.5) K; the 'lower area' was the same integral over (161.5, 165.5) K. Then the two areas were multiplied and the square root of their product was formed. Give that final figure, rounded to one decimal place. 8.8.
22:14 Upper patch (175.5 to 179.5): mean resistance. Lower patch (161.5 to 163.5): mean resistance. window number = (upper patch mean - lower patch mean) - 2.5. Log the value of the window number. -1.6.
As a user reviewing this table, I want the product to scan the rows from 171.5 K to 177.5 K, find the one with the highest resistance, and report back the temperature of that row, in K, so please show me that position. 177.0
